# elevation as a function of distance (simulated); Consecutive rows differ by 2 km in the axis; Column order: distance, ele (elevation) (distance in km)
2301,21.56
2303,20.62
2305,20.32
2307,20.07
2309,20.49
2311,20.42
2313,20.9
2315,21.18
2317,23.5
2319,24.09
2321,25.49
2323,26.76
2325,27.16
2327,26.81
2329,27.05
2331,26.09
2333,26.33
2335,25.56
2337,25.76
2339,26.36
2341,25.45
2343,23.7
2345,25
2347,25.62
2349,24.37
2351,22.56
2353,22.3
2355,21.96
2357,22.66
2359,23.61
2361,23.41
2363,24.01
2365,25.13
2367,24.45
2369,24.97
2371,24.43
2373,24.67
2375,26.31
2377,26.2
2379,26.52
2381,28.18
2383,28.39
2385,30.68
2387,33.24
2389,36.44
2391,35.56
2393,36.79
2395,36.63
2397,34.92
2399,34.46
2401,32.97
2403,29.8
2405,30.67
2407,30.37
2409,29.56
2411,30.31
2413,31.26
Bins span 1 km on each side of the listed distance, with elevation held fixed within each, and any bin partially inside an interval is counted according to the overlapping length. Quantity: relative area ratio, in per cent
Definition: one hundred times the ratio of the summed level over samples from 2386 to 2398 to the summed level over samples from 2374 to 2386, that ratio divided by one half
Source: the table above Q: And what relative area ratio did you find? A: 257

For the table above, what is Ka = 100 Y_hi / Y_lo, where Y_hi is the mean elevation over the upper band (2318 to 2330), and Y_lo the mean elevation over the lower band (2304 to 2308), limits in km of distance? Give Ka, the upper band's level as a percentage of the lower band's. 130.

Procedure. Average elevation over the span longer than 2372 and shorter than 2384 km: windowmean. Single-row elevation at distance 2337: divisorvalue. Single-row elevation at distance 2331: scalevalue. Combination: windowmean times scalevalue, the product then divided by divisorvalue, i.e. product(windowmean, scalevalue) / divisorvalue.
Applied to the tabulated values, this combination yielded 27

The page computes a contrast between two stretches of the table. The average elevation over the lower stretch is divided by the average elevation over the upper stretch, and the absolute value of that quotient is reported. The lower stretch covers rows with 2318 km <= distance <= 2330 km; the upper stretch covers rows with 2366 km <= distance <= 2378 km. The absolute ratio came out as 1.04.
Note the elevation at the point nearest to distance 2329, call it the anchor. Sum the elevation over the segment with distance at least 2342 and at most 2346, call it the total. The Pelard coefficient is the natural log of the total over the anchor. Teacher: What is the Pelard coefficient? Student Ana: 0.59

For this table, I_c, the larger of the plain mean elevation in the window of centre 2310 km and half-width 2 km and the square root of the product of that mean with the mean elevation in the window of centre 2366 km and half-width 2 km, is 22.5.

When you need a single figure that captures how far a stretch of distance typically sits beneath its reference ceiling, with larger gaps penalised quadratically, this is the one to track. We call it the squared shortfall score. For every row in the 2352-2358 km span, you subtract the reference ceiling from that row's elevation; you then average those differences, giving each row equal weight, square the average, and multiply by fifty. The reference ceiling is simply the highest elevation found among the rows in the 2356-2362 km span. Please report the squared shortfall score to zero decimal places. 85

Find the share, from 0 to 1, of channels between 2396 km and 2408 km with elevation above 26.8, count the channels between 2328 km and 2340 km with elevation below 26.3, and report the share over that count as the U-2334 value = 0.33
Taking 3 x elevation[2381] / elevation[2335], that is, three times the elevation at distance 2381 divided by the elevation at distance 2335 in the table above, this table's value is 3.3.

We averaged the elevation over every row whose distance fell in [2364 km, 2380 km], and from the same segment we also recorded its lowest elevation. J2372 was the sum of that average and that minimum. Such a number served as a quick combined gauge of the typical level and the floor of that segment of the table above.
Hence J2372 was 49.8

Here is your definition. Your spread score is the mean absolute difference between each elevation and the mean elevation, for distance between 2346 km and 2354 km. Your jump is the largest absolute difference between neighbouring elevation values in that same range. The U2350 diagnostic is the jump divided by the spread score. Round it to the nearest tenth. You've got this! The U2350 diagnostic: 1.4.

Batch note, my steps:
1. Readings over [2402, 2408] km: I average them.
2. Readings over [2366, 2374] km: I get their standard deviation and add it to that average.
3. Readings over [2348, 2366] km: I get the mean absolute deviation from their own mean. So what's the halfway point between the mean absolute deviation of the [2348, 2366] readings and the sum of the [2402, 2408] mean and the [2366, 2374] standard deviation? 15.7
